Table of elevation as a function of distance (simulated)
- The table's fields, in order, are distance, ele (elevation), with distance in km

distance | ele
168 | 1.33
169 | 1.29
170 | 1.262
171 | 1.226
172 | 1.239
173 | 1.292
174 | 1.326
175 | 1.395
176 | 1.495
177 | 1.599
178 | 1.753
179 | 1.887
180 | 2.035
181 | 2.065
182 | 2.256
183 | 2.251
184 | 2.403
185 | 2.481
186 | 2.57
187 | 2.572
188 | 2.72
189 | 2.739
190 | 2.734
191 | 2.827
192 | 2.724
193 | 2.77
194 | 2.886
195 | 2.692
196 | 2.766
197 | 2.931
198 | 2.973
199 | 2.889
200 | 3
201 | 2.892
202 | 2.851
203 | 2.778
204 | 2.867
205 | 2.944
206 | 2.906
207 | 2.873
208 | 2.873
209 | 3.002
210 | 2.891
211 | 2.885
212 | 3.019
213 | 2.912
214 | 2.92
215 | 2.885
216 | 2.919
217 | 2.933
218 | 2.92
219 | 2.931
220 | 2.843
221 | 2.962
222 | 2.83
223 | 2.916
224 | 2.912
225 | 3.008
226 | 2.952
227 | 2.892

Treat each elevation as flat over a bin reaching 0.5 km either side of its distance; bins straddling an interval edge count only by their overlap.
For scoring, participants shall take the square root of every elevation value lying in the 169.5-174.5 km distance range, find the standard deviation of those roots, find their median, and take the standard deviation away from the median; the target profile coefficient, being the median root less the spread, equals 1.11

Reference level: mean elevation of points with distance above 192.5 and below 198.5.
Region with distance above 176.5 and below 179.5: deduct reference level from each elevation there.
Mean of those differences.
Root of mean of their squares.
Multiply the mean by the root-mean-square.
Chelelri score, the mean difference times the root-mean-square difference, -1.20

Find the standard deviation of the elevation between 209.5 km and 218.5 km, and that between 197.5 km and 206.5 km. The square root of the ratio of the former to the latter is 0.781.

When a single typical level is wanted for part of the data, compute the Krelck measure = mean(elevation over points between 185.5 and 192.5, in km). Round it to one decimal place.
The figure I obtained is 2.7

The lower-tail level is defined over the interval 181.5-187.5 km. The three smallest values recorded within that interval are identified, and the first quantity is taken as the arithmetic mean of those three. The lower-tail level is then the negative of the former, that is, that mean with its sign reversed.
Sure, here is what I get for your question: -2.30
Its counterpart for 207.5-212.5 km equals -2.88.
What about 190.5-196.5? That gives -2.73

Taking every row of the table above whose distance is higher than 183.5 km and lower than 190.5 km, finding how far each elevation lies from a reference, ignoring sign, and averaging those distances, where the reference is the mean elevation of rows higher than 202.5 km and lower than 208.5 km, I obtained 0.27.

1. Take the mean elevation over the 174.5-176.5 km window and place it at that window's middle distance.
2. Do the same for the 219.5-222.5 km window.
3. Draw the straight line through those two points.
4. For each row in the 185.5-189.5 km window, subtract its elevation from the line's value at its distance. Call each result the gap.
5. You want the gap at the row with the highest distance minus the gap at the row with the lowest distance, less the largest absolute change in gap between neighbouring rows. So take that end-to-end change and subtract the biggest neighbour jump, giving -0.19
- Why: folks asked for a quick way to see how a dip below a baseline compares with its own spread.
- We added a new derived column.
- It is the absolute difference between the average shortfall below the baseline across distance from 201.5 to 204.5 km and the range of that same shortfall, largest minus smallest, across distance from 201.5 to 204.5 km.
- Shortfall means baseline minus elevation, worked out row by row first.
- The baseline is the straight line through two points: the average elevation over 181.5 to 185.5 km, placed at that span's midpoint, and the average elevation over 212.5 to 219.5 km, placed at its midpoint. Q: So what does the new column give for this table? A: 0.233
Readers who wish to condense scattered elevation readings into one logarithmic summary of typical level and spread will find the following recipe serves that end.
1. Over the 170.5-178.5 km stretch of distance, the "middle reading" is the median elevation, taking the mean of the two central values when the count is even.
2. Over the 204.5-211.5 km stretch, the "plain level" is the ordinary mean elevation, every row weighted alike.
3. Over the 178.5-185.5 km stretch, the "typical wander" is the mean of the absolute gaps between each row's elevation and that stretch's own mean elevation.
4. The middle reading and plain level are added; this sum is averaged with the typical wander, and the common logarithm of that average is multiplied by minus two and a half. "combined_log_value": -0.87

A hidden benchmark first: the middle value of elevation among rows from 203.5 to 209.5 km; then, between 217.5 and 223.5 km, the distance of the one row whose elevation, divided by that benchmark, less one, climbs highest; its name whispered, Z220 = 221 km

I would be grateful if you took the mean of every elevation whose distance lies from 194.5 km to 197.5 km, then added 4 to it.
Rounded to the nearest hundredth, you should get 6.80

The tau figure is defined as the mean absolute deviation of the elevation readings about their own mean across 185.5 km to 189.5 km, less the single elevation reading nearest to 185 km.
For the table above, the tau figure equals -2.4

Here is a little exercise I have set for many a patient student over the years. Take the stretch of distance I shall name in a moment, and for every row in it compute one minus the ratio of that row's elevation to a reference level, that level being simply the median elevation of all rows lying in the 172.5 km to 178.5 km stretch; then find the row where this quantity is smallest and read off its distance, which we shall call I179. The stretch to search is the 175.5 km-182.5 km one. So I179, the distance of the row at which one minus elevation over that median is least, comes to 182 km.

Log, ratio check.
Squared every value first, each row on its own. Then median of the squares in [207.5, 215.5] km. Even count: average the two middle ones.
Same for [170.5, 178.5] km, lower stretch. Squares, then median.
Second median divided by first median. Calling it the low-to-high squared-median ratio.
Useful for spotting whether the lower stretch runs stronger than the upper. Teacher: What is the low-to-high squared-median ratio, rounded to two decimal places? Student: 0.22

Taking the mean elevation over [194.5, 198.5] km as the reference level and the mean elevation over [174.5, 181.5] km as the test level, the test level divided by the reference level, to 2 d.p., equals 0.62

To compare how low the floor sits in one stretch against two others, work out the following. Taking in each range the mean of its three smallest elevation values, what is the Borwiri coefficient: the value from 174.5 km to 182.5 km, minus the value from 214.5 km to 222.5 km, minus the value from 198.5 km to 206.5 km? -4.2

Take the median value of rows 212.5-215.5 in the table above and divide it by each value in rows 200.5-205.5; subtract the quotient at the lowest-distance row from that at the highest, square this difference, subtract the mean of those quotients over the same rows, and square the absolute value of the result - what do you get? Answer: 1.03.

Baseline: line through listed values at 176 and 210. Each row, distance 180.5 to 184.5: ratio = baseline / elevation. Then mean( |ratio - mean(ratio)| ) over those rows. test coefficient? 0.021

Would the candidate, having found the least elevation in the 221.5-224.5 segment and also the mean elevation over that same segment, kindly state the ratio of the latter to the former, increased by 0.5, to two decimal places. 1.52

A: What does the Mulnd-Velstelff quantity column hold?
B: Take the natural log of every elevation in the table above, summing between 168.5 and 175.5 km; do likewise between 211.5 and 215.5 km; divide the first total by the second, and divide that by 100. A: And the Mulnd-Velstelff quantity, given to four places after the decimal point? 0.0041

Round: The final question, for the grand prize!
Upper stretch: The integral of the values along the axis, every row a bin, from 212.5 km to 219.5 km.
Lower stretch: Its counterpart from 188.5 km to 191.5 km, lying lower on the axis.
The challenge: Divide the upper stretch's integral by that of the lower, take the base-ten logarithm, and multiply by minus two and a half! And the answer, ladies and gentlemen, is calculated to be -1.0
